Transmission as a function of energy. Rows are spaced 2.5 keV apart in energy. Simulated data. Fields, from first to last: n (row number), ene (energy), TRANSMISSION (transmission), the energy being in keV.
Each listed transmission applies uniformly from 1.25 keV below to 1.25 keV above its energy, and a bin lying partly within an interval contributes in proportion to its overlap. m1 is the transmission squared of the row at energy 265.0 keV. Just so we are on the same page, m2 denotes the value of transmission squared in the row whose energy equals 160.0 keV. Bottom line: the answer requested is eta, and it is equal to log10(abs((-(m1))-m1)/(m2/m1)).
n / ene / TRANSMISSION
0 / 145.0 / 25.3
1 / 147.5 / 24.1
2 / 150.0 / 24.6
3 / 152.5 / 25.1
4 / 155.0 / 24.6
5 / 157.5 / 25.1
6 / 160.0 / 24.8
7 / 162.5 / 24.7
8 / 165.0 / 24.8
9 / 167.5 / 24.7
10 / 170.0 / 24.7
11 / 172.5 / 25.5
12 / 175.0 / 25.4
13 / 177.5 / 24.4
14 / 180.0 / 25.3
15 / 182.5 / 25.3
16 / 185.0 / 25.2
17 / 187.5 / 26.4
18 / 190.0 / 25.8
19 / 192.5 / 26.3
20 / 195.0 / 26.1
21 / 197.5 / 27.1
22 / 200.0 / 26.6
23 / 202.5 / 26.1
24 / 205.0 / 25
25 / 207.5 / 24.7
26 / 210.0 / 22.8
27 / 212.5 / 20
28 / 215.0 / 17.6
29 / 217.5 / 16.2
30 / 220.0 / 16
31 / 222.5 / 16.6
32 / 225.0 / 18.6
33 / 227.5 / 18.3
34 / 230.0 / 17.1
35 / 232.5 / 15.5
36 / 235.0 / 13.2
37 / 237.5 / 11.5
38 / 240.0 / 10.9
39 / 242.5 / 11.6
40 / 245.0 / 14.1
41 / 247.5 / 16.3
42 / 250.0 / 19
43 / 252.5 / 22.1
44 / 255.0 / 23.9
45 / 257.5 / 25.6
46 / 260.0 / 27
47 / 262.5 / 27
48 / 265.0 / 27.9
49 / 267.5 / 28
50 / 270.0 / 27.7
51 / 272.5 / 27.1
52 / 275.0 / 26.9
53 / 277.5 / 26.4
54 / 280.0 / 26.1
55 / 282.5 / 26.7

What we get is 3.3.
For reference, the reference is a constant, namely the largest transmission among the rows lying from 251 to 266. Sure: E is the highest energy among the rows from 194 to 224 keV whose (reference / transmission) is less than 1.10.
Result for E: 202.5 keV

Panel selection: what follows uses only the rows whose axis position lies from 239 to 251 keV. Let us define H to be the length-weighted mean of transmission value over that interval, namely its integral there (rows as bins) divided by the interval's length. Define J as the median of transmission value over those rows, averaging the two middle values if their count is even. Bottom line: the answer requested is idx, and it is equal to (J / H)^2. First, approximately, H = 14.4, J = 14.1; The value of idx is 0.96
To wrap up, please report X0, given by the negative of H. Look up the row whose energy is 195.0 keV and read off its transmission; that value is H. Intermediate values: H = 26.1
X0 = -26.1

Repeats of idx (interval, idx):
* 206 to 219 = 0.97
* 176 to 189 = 1.00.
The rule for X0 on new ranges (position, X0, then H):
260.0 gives -27.0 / 27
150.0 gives -24.6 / 24.6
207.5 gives -24.7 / 24.7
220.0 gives -16.0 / 16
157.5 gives -25.1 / 25.1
